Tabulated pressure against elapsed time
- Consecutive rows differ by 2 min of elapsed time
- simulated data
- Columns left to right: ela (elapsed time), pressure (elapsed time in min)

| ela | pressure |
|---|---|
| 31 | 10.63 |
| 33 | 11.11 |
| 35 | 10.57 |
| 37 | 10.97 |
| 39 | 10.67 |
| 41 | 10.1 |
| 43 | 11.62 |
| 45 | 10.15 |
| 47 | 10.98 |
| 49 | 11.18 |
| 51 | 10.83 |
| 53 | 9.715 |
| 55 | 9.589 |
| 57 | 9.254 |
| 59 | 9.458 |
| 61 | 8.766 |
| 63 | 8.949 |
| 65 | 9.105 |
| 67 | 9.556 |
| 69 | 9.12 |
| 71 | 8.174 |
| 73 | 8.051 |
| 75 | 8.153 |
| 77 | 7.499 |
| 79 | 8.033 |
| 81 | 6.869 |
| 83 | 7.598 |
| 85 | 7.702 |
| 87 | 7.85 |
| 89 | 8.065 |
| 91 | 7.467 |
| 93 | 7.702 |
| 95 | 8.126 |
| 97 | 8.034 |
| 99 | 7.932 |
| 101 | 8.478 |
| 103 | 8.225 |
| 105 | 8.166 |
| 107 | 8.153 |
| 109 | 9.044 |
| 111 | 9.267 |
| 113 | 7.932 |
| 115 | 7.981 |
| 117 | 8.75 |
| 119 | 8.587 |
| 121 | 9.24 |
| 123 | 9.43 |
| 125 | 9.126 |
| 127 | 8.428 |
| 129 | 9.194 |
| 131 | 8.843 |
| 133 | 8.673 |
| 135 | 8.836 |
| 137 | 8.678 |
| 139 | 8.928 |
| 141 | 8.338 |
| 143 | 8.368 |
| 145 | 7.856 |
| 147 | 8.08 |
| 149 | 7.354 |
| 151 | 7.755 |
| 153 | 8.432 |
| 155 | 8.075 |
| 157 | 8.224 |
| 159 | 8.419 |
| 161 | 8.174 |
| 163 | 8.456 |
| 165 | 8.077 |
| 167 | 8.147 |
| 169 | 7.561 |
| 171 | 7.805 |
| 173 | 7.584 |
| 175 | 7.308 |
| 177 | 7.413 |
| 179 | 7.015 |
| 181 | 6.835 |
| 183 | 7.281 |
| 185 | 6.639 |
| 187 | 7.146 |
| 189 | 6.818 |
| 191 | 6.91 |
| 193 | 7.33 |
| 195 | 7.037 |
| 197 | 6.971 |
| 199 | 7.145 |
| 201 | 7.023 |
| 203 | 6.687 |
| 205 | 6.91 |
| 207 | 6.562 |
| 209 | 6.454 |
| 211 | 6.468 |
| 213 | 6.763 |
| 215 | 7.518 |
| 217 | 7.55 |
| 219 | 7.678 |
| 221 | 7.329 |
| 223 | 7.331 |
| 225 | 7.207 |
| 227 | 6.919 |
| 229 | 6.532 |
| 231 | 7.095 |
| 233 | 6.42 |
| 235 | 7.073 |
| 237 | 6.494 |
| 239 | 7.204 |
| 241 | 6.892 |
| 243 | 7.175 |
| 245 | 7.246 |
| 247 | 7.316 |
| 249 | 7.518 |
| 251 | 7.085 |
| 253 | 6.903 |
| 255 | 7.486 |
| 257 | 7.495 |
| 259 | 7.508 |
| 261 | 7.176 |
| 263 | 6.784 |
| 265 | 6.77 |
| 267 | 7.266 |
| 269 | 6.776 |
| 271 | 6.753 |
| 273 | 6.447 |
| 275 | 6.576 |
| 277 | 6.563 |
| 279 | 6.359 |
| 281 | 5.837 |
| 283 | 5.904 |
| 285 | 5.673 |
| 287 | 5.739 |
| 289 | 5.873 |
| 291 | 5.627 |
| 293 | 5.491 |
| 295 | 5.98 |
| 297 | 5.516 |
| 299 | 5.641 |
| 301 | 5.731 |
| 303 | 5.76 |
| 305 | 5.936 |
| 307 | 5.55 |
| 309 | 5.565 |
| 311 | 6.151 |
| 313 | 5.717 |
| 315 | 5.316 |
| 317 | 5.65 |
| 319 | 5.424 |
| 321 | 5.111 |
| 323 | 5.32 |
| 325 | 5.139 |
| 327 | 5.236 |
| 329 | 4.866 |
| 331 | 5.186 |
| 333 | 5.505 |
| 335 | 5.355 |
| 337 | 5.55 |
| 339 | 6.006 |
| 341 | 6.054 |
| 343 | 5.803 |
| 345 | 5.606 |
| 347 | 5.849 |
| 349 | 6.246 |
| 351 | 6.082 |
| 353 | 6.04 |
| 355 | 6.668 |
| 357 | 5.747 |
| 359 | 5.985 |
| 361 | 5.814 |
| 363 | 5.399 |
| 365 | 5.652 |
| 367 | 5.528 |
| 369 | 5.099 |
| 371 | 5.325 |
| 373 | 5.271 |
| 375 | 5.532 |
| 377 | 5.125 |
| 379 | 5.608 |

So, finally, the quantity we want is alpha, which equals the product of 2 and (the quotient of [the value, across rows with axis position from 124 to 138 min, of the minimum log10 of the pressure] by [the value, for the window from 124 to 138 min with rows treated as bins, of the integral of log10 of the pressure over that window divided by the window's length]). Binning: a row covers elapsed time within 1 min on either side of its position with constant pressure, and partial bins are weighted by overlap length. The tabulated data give 1.96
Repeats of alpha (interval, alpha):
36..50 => 1.94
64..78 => 1.88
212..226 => 1.92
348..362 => 1.94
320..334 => 1.92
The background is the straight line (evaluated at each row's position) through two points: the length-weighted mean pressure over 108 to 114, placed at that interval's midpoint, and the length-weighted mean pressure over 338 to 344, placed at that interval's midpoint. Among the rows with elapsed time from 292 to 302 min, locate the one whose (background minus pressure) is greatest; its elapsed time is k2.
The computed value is 293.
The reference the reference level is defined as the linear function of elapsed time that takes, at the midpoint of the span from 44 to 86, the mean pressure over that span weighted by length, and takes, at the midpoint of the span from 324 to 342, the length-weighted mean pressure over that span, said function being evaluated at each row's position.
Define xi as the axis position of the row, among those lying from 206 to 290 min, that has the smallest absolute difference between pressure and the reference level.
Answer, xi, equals 227 min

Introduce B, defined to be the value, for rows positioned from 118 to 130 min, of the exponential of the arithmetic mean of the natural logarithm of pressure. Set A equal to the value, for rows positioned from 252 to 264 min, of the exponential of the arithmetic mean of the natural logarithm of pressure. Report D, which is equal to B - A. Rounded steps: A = 7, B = 9.0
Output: 2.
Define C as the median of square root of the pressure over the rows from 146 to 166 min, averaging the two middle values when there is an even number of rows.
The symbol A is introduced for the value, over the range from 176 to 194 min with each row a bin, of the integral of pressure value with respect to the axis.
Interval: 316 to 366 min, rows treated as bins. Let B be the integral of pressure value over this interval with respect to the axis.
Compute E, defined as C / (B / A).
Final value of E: 1.28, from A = 127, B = 283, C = 2.9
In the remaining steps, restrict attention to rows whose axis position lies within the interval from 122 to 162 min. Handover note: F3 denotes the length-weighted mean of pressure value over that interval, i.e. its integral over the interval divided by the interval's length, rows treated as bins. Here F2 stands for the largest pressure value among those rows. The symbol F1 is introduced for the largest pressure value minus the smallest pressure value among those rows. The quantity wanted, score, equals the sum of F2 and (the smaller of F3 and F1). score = 11.5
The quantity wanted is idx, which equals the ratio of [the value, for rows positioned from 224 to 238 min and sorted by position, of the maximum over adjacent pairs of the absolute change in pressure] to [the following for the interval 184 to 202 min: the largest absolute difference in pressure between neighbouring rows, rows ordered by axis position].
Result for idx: 1.3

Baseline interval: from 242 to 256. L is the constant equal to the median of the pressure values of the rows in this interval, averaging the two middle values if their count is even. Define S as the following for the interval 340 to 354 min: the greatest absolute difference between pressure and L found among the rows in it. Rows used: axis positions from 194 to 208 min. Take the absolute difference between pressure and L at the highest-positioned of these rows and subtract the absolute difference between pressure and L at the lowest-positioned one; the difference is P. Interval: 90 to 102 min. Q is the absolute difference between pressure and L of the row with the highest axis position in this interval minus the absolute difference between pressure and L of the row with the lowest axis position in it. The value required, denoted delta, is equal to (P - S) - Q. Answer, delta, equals -2.18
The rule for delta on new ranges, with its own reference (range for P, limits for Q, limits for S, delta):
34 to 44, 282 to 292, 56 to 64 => -1.44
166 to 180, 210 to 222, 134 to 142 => -1.66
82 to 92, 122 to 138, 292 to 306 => -1.13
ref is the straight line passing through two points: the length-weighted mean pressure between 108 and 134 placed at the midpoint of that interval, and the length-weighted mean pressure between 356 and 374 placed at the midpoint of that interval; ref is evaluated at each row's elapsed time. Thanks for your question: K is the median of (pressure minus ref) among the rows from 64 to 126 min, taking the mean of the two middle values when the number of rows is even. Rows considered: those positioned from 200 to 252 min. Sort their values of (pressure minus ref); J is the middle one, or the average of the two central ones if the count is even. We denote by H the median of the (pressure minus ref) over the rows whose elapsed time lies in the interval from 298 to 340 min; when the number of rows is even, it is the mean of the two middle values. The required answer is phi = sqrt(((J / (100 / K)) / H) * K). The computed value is 0.05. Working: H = -0.72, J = -0.22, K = -1.0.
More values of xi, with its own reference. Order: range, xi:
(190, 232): 193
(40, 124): 101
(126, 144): 127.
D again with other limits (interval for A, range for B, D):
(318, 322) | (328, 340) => 0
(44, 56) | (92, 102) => -2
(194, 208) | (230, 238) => 0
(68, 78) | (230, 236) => -1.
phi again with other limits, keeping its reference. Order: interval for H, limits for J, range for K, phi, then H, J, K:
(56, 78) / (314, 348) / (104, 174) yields 0.01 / -0.64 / -0.58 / -0.1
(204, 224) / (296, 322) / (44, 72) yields 0.02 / -0.45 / -0.72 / -0.1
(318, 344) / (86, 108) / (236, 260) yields 0.01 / -0.73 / -1.10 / 0.1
